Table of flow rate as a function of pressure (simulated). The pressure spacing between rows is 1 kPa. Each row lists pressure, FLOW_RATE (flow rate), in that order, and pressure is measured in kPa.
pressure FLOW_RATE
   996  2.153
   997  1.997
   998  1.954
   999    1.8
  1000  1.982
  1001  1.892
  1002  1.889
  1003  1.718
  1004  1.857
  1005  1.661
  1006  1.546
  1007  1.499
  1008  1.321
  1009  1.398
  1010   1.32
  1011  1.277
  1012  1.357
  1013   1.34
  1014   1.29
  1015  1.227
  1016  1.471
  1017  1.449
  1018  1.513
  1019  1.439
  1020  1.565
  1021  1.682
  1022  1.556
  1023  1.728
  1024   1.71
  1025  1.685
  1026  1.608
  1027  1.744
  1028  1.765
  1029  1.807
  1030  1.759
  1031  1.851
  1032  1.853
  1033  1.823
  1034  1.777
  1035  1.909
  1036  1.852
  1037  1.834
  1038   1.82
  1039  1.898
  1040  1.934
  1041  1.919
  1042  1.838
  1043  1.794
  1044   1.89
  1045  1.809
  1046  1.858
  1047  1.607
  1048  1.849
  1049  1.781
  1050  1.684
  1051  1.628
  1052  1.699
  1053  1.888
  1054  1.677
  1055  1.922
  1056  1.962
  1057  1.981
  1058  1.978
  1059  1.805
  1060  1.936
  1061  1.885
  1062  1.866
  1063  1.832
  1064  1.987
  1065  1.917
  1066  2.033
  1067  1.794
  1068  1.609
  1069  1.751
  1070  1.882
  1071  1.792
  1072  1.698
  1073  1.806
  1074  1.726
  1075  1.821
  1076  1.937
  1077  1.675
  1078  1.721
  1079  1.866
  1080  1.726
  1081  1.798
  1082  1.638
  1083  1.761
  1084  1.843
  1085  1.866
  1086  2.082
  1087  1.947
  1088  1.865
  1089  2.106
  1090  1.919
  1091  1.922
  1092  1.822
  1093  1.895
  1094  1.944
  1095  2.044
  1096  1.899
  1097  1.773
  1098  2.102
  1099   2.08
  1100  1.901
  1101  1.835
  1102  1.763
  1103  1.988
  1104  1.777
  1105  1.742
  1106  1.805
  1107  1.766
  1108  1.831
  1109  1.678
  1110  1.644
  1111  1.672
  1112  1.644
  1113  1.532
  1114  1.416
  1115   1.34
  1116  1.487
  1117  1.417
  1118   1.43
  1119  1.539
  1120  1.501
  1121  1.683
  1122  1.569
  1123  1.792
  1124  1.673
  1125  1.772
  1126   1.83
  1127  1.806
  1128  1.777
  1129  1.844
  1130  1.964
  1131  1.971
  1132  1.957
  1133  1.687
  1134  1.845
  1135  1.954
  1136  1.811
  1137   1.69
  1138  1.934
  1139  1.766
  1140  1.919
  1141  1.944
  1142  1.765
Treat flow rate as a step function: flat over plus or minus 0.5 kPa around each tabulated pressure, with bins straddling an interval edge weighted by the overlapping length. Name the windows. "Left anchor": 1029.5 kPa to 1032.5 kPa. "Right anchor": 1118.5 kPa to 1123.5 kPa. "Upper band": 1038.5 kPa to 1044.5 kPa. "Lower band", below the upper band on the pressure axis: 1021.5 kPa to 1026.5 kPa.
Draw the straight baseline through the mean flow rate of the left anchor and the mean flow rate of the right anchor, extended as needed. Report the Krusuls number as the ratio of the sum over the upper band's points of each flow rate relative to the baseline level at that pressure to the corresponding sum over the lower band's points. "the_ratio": 1.39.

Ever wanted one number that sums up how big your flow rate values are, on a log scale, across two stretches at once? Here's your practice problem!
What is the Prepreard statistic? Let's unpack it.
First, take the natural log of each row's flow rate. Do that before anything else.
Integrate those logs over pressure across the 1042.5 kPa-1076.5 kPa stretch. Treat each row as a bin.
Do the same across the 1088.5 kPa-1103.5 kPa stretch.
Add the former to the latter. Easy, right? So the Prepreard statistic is 30.3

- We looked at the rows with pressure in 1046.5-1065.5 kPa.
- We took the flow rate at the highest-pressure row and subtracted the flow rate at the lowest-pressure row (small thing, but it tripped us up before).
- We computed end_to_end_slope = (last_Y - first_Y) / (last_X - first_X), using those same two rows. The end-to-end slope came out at 0.017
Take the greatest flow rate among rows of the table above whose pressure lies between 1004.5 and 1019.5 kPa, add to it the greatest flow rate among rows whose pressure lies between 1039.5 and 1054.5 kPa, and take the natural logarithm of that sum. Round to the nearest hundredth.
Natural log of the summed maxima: 1.28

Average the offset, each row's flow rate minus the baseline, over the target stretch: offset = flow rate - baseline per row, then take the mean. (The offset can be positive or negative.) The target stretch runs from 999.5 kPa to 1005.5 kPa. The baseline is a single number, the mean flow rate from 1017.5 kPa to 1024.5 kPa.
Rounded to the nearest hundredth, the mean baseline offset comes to 0.23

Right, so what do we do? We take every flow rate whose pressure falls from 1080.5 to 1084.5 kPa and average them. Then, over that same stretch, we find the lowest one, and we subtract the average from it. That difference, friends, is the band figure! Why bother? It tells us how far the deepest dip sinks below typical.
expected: -0.122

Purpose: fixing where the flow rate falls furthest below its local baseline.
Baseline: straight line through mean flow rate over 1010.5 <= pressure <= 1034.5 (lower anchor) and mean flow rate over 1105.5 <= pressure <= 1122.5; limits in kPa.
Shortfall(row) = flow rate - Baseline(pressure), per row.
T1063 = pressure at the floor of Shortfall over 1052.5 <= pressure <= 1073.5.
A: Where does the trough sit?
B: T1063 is 1068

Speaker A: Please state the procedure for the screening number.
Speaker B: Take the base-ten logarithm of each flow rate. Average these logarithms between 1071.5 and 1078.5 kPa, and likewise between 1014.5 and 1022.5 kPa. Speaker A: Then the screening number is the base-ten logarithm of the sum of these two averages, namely -0.379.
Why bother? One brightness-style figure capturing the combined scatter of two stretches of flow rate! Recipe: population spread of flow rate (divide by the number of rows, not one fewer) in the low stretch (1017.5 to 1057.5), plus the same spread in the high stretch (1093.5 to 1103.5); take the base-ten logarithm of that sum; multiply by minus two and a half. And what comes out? 1.54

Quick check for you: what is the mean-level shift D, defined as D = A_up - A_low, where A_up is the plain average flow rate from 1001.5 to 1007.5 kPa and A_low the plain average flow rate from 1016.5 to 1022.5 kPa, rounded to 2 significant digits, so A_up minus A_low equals 0.16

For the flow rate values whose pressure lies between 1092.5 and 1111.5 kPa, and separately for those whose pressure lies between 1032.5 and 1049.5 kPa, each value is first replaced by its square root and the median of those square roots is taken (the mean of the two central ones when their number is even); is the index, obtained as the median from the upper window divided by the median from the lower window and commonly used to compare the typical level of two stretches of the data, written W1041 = 1.00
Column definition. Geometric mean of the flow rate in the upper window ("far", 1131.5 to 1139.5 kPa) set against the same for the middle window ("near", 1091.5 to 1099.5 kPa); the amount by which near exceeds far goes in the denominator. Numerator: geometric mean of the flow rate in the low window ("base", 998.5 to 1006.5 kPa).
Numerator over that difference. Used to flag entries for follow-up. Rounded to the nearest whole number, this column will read 16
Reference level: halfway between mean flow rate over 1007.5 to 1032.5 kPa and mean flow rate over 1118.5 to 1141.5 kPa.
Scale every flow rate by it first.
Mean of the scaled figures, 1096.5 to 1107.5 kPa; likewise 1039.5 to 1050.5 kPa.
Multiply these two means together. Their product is 1.21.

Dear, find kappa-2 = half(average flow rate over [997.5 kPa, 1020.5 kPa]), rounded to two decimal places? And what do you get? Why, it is 0.78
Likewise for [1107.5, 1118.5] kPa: 0.78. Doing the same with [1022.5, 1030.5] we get 0.86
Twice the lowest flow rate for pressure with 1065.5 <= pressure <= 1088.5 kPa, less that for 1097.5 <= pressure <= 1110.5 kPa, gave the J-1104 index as 1.6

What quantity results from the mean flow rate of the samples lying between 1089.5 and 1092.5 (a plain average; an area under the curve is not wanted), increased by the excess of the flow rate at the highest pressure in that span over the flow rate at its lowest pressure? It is 1.79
